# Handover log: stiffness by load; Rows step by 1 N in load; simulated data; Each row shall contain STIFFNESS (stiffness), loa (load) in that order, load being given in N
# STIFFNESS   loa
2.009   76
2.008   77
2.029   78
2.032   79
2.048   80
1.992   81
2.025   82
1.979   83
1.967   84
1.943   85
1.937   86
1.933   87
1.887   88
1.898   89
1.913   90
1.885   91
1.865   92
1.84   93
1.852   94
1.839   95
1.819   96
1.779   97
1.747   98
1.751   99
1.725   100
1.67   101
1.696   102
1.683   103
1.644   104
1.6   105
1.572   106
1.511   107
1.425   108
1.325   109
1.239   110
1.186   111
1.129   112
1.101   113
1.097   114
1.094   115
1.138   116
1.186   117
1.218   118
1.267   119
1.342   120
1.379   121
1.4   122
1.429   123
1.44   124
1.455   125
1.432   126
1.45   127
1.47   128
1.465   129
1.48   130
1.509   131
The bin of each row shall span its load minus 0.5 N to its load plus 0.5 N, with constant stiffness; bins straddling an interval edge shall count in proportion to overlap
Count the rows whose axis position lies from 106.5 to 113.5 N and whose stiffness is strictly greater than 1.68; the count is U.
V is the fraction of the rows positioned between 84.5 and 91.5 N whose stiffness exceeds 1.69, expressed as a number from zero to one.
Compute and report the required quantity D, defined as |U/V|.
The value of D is 0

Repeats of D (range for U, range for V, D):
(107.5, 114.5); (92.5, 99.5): 0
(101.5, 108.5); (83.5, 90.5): 2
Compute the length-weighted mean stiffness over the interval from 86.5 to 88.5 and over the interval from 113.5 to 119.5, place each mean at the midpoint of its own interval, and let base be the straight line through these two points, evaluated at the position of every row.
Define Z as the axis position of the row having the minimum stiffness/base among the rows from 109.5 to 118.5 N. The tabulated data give 113 N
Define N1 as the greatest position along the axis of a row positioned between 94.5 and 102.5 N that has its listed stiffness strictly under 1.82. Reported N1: 102 N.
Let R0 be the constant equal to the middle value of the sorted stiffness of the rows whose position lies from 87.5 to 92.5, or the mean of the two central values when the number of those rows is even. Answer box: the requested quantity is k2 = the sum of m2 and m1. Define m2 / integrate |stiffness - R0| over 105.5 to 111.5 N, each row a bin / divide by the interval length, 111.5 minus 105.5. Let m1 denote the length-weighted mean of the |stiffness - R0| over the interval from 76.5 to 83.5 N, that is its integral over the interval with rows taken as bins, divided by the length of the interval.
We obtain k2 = 0.64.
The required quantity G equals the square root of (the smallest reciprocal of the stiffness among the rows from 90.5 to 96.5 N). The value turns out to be 0.728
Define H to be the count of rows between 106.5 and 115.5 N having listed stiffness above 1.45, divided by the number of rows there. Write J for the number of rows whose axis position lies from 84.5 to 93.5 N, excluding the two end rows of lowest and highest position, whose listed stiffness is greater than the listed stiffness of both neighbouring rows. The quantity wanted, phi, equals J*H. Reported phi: 0.11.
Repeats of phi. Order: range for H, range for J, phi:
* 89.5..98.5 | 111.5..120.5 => 0.00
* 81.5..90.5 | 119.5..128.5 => 1.00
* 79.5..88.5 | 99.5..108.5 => 1.00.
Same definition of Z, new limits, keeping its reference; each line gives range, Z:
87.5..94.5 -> 88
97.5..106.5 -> 98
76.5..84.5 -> 77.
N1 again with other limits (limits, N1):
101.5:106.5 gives 106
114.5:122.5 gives 122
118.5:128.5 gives 128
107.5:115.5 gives 115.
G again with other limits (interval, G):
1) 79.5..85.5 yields 0.699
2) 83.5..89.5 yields 0.713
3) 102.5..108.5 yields 0.771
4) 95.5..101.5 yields 0.741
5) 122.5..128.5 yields 0.825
